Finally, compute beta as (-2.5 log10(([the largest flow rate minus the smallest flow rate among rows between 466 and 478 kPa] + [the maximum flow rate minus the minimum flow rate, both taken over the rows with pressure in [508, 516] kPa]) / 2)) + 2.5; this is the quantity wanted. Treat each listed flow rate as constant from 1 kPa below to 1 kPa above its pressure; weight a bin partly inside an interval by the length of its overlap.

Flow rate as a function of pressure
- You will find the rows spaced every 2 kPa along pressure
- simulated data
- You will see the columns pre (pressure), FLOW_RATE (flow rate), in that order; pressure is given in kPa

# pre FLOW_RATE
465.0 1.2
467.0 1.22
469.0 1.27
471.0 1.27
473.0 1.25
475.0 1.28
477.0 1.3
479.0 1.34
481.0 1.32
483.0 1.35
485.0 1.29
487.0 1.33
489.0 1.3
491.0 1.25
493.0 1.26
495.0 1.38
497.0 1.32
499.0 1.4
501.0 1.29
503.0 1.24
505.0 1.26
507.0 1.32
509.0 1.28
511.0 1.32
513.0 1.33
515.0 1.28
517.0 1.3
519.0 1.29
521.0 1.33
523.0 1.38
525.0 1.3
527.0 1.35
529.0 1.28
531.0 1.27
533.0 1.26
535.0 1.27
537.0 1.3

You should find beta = 5.5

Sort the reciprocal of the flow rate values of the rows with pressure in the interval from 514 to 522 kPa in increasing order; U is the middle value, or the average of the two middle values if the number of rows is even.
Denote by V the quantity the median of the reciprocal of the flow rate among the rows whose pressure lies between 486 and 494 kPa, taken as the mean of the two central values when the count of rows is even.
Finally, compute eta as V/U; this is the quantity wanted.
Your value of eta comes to 1.01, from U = 0.772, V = 0.781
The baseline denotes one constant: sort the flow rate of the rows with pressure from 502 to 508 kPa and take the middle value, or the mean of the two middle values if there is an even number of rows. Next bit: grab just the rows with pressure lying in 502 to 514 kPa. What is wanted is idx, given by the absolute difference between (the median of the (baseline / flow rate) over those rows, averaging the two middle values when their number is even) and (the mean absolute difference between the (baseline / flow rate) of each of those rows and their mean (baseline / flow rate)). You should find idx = 0.945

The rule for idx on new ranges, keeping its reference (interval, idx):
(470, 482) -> 0.957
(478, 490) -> 0.938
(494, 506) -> 0.928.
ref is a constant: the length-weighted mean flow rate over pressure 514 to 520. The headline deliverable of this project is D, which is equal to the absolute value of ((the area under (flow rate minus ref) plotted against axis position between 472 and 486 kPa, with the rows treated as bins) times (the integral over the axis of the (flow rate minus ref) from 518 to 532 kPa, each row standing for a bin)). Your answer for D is 0.07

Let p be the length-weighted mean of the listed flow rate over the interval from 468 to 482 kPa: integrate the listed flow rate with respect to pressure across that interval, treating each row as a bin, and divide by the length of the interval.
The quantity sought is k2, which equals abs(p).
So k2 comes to 1.29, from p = 1.29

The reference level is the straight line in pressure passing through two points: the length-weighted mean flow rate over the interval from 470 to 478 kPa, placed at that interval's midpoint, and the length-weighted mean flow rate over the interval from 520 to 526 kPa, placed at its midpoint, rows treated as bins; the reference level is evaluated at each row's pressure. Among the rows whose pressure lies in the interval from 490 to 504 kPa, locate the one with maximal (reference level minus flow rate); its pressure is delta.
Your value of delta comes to 503.0 kPa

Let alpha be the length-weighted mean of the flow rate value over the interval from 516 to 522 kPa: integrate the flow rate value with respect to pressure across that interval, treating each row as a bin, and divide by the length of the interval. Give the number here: 1.31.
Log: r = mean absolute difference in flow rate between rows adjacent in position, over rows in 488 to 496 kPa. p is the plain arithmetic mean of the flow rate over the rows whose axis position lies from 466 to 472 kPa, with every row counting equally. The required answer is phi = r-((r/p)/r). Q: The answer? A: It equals -0.738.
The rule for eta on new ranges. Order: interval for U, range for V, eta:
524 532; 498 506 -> 1.01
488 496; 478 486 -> 0.96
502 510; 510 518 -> 0.97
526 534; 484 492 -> 0.98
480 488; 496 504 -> 1.02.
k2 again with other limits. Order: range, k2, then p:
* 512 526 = 1.32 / 1.32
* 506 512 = 1.31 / 1.31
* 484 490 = 1.31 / 1.31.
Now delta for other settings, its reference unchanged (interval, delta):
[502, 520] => 503.0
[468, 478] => 473.0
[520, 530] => 529.0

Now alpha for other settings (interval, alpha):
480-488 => 1.32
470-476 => 1.27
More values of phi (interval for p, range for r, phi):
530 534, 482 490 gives -0.747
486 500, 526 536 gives -0.733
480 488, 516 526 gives -0.711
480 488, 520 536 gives -0.716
